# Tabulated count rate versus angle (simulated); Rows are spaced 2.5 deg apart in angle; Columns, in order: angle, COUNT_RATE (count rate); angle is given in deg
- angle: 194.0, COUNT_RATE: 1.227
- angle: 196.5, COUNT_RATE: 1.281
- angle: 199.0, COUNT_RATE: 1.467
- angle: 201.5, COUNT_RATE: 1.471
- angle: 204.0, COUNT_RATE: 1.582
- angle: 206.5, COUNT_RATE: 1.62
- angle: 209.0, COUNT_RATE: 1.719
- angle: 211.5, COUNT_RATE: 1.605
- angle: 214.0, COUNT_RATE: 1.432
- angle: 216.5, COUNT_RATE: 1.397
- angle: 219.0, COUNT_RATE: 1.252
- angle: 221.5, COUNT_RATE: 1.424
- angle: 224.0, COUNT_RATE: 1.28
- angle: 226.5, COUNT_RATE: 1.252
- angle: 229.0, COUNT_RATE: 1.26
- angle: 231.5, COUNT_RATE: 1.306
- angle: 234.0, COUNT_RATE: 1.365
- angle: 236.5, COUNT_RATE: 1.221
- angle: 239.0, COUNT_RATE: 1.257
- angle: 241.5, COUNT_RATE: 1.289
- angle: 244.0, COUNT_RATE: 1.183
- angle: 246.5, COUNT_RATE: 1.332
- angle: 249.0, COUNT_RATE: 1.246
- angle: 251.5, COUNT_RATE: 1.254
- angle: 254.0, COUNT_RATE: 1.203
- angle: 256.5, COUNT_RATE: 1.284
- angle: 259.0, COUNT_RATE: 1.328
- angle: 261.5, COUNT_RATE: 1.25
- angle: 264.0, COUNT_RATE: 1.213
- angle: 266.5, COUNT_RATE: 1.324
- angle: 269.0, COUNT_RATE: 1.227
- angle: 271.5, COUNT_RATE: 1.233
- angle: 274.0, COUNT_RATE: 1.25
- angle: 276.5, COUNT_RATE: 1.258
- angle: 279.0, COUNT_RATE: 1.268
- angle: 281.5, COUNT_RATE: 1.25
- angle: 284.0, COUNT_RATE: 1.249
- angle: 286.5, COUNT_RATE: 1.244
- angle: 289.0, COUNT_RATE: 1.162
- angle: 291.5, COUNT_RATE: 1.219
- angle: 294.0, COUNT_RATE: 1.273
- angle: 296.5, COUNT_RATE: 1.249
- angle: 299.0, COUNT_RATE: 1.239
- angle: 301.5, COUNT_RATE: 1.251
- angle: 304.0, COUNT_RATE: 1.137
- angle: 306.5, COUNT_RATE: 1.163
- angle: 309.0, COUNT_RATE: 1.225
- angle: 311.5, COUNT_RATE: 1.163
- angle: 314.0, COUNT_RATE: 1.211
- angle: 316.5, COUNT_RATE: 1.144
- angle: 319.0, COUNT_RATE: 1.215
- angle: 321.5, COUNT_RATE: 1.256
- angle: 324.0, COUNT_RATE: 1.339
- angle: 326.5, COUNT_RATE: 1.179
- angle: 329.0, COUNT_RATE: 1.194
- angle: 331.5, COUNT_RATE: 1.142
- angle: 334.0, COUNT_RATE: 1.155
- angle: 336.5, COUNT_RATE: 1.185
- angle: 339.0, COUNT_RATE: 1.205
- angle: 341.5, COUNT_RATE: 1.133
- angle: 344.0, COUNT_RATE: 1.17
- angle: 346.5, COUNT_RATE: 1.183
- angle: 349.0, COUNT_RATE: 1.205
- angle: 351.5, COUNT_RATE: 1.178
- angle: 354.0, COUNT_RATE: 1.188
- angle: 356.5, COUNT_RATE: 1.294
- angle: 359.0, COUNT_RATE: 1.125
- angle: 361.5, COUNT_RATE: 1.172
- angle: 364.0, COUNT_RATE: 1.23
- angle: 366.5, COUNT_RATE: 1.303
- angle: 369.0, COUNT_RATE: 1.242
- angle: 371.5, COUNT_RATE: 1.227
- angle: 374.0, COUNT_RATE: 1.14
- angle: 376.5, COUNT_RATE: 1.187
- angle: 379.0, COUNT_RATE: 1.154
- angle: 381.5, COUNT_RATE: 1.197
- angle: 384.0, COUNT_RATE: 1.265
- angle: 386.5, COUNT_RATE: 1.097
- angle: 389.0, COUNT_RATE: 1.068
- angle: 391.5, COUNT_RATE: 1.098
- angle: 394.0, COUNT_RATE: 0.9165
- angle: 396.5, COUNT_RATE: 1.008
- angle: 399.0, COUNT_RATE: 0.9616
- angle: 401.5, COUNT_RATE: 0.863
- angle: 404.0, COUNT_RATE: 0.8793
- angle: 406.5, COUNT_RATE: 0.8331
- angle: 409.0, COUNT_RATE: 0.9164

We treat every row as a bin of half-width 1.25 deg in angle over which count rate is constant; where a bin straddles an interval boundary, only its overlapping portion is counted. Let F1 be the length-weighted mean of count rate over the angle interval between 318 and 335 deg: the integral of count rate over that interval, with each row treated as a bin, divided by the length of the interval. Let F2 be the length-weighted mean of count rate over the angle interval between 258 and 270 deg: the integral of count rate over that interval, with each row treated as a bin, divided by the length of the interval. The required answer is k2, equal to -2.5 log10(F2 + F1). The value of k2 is -0.99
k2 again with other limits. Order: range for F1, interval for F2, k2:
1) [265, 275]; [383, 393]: -0.94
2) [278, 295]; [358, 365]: -0.96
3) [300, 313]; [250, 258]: -0.97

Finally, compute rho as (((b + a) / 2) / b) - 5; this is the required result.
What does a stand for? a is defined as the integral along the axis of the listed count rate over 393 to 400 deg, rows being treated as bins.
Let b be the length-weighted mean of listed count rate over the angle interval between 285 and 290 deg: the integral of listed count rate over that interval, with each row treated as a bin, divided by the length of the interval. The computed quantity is -2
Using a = 7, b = 1.21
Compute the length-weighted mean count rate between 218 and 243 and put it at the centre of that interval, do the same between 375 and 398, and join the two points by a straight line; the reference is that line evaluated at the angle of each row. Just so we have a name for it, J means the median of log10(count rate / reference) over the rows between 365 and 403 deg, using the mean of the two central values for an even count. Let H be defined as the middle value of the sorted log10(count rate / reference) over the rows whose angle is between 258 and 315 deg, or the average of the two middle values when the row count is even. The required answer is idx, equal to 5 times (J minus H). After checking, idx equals 0.00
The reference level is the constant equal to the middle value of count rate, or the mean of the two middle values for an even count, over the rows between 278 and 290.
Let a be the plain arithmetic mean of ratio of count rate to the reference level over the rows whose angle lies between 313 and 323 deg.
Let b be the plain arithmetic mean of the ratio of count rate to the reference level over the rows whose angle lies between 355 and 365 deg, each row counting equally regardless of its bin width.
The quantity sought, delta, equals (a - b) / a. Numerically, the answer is 0.00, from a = 0.97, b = 0.96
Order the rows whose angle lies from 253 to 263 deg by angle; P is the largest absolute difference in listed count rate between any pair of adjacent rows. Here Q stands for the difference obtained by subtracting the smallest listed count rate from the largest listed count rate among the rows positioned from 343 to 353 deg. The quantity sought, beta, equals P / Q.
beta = 2.31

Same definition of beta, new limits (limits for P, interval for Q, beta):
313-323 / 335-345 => 0.99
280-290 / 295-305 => 0.72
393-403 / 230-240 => 0.68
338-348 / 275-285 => 3.79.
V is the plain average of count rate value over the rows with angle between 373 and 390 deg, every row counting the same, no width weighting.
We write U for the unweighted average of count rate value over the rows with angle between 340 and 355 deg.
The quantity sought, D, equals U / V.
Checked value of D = 1.02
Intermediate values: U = 1.18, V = 1.16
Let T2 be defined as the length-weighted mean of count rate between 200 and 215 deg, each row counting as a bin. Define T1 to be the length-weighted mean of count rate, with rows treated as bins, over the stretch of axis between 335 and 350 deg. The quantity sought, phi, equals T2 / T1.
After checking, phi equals 1.33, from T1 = 1.18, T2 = 1.57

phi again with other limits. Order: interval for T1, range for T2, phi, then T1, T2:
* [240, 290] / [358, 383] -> 0.96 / 1.25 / 1.20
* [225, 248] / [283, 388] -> 0.94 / 1.27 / 1.20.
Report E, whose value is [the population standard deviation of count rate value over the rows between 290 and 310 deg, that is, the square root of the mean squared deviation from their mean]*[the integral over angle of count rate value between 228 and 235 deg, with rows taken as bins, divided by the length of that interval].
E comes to 0.06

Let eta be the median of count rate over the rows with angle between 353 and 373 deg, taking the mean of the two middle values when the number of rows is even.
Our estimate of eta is 1.23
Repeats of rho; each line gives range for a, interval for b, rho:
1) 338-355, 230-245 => 3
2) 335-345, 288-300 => 0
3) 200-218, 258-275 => 7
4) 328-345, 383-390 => 4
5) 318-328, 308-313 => 1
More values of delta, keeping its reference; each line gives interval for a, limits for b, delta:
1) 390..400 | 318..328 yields -0.25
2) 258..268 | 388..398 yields 0.20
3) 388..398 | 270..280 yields -0.22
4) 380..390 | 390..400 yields 0.14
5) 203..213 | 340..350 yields 0.28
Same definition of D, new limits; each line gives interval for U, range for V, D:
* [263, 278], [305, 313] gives 1.06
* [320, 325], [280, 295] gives 1.05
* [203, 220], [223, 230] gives 1.20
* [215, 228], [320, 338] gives 1.09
